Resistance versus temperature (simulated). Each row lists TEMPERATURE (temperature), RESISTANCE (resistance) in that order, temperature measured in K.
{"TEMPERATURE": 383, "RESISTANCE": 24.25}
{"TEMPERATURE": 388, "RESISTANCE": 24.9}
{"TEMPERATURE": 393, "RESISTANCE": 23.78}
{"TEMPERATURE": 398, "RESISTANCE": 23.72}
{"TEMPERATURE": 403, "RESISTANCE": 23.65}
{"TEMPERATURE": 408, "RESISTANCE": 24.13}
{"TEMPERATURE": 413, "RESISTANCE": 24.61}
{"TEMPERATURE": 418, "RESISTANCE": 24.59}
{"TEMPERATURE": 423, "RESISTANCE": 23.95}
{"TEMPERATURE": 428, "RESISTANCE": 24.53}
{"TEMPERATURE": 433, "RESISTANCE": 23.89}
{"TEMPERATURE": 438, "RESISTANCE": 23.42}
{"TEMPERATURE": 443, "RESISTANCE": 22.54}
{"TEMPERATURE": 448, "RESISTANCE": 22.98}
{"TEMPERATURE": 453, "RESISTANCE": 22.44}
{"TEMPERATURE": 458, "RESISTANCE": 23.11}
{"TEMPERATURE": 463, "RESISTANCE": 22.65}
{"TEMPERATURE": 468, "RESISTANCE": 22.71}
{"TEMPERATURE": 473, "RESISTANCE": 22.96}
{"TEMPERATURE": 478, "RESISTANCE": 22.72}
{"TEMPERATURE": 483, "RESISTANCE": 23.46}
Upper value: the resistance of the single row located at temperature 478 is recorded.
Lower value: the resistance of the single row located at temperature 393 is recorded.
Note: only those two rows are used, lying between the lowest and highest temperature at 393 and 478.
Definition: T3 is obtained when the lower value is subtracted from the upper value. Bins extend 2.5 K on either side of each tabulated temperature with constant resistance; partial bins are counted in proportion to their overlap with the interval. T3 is -1.1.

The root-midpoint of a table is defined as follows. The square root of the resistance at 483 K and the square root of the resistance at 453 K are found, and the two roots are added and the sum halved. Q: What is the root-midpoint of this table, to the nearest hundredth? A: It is 4.79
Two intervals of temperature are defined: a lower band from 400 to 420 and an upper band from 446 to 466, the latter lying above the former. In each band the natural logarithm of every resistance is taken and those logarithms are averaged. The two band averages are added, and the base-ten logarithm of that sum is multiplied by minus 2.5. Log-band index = -2.001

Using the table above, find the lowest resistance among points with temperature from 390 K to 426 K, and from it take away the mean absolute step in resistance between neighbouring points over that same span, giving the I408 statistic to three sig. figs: 23.4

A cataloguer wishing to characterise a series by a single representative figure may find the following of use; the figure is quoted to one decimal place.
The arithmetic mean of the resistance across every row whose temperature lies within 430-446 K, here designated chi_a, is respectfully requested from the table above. 23.3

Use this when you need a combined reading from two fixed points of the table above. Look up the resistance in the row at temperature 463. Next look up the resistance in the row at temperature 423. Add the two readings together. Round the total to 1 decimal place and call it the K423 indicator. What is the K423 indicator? 46.6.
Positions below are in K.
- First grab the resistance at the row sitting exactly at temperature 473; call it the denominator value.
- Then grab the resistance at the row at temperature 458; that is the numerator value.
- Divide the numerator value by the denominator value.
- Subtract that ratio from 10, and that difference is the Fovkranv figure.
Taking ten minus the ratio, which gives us 8.99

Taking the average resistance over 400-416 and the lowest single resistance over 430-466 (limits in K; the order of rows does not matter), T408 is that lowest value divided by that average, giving 0.930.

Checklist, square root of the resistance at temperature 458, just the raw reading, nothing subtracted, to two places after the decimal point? 4.81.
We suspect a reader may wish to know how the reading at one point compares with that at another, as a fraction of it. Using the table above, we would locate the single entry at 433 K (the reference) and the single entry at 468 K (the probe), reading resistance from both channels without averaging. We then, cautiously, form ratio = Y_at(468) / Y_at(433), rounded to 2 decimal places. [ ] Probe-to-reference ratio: 0.95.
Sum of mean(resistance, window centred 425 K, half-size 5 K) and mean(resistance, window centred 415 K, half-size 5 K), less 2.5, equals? 46.3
